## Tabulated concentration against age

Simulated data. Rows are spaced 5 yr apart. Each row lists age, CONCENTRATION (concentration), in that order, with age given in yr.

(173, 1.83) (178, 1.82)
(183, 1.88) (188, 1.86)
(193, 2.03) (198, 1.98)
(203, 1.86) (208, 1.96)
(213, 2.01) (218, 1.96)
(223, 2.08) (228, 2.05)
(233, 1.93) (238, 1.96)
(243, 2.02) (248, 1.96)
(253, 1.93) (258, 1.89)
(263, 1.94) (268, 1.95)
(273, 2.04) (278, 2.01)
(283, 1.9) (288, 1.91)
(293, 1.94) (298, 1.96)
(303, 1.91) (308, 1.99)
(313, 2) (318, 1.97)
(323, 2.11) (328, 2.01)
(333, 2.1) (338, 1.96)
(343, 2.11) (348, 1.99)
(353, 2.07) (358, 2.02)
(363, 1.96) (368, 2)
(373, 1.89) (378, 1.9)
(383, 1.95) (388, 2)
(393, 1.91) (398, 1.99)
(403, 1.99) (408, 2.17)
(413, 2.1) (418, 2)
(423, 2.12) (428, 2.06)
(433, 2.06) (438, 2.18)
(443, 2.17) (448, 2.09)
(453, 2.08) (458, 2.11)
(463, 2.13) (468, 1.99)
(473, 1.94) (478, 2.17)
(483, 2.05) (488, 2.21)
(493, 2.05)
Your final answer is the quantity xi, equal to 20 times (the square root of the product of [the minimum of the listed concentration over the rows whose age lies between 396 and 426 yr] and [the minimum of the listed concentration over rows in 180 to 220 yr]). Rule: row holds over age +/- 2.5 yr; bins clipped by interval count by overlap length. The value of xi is 38.5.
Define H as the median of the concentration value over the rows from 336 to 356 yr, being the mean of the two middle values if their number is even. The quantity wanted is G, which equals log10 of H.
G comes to 0.31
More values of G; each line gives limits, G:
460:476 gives 0.30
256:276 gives 0.29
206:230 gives 0.30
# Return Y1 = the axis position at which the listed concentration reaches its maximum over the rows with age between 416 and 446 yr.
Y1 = 438 yr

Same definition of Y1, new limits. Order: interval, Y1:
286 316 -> 313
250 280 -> 273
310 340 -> 323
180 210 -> 193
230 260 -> 243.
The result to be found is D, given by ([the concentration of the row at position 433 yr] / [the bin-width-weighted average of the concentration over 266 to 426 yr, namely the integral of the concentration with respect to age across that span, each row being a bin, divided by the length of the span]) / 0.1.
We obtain 10.3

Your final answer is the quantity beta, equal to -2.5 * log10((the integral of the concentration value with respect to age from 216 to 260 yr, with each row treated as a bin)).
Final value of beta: -4.85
